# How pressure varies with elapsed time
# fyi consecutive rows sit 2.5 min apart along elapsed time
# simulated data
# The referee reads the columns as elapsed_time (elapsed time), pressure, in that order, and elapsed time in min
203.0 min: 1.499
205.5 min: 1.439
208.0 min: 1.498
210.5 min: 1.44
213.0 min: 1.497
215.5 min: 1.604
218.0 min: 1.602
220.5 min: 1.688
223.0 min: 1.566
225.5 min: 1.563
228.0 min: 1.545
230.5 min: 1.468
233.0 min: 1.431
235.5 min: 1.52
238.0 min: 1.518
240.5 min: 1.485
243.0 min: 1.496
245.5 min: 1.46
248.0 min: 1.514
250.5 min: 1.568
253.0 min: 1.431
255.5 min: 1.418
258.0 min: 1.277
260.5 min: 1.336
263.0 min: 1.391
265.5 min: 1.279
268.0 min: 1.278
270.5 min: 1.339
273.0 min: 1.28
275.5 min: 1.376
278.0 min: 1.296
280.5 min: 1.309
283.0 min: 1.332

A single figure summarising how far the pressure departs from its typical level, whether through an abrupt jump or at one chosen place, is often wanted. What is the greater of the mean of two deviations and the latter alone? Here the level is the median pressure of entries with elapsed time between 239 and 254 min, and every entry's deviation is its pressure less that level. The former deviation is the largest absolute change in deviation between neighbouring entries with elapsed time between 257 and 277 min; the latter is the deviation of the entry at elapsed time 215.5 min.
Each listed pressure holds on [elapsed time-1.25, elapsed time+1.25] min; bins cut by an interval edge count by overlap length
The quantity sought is 0.11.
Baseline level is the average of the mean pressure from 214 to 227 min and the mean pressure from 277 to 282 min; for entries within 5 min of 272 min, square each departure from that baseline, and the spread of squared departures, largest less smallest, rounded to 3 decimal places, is 0.025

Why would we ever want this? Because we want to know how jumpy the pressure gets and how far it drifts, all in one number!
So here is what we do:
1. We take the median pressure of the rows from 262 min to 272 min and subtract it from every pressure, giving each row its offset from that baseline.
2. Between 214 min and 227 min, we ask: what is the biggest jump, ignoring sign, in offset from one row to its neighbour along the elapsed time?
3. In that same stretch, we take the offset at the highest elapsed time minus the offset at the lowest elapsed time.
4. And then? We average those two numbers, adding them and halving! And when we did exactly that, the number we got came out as 0.04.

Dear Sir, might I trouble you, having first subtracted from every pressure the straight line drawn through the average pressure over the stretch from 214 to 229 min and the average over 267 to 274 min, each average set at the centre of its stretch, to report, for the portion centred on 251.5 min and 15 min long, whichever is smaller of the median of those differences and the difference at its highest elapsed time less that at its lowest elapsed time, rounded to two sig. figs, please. -0.11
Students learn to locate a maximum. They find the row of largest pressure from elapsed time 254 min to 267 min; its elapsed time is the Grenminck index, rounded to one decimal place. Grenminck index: 255.5 min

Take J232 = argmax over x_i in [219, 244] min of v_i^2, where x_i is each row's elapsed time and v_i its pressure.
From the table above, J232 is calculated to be 220.5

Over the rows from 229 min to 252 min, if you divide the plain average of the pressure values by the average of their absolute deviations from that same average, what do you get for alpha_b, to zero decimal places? 49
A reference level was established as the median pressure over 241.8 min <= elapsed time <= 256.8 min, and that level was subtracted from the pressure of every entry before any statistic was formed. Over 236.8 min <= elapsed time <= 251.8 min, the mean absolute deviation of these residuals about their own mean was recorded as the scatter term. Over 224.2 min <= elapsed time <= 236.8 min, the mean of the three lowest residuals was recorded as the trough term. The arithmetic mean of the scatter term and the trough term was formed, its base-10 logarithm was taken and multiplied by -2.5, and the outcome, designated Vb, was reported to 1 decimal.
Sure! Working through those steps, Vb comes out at 4.9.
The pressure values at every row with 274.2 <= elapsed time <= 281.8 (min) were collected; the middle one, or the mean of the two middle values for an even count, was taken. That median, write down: 1.31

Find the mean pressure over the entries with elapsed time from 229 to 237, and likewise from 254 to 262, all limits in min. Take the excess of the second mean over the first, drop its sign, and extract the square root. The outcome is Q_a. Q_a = 0.36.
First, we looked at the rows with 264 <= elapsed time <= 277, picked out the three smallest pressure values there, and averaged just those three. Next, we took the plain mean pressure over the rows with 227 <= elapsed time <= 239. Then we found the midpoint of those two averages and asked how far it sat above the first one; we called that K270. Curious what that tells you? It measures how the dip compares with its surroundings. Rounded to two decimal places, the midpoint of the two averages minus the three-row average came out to 0.11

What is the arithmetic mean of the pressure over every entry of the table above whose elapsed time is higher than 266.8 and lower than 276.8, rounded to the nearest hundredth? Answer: 1.32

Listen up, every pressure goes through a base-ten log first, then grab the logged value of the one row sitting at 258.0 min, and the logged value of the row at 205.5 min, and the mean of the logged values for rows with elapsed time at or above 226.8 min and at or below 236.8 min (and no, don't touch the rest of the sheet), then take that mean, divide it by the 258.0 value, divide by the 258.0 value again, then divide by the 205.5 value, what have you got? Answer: 97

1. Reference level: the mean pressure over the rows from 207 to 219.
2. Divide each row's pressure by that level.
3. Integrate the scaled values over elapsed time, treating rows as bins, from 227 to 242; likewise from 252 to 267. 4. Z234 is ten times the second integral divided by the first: 9.1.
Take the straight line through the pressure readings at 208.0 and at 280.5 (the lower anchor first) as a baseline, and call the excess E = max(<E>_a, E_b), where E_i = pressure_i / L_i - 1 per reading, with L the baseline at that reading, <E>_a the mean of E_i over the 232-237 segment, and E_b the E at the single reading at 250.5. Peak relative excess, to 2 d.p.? 0.13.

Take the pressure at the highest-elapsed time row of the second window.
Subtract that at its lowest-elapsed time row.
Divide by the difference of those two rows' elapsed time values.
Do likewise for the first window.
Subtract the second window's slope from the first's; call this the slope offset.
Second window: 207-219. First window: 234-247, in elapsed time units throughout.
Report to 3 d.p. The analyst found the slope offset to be -0.016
